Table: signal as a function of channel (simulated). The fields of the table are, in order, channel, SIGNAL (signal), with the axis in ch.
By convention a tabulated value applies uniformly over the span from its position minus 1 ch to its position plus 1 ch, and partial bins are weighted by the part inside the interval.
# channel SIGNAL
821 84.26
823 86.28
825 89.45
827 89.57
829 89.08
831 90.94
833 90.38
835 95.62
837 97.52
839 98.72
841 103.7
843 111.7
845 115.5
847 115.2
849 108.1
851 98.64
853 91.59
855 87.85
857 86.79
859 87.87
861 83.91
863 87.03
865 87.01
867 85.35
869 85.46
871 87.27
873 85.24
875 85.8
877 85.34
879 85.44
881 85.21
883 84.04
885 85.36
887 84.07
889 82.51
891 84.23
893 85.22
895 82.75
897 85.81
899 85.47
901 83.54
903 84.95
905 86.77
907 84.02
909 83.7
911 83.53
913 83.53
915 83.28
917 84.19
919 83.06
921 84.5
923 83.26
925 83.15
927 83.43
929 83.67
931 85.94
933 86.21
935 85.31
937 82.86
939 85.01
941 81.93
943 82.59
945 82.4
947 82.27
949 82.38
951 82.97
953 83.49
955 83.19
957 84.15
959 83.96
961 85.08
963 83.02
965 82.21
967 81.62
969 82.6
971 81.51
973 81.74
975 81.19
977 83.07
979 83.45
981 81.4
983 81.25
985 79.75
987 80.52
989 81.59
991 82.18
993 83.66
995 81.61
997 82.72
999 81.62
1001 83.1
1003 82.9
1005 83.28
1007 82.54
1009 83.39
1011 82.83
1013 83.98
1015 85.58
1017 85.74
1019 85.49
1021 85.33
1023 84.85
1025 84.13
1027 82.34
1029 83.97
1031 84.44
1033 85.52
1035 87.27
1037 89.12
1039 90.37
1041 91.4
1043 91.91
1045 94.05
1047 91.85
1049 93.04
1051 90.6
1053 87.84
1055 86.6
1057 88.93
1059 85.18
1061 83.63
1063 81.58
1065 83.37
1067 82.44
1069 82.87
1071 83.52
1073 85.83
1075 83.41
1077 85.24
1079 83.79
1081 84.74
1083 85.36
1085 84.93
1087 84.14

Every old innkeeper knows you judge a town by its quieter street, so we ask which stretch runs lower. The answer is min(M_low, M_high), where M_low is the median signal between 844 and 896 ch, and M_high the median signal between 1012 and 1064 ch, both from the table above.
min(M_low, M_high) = 85.45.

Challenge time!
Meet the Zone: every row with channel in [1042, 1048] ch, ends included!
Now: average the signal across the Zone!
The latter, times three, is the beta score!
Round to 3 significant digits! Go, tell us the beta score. 278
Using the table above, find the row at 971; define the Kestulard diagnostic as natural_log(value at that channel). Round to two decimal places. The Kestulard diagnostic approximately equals 4.40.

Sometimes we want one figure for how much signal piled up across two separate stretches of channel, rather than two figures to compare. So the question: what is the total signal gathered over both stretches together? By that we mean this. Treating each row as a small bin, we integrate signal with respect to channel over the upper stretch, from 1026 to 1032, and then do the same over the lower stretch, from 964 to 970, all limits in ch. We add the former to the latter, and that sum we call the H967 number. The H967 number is 994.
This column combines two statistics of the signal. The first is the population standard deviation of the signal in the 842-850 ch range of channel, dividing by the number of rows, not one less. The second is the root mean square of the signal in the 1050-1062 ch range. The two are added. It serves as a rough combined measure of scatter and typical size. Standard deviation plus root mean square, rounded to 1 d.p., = 90.2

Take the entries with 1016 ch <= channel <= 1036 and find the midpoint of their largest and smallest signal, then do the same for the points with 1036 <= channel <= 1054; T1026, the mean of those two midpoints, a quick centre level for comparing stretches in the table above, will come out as 87.9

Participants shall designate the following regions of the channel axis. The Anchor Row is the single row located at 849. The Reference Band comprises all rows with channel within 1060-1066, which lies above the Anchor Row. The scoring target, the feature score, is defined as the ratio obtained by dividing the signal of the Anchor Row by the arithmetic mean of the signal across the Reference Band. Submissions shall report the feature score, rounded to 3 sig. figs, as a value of 1.30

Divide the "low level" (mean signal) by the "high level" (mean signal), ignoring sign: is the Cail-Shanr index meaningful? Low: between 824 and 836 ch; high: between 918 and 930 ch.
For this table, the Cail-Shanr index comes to 1.09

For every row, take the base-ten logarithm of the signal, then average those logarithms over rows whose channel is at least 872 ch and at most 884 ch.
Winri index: 1.93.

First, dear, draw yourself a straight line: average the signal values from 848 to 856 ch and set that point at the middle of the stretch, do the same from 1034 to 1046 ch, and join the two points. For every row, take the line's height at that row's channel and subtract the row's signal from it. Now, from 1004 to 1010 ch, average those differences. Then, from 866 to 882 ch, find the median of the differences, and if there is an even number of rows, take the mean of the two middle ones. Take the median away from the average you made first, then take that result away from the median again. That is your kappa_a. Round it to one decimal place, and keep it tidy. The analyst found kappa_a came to 12.2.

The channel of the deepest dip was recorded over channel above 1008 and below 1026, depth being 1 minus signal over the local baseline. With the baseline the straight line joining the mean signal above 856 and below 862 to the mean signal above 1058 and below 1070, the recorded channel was 1011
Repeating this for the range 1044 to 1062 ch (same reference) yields 1061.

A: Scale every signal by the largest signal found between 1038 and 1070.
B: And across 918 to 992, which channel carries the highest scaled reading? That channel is 933 ch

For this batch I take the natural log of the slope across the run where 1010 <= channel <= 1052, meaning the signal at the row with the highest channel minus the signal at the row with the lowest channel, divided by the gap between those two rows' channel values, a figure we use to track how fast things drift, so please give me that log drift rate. -1.6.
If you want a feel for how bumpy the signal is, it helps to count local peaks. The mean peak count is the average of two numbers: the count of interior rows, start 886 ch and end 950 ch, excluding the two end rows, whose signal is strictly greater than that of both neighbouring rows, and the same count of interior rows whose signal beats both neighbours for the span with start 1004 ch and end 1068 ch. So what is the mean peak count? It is 7.0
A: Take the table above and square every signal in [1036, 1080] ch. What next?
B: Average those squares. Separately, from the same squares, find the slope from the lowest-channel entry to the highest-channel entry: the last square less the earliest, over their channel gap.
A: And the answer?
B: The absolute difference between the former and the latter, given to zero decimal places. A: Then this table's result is 7626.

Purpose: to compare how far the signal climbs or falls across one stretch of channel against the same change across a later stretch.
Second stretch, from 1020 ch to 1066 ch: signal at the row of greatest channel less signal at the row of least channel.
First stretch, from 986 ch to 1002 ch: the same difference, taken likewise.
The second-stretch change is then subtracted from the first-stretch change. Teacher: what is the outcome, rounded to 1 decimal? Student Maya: 4.5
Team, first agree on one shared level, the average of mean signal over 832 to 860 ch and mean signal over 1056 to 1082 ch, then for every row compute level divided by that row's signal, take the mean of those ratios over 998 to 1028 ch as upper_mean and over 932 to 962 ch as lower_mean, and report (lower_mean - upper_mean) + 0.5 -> 0.50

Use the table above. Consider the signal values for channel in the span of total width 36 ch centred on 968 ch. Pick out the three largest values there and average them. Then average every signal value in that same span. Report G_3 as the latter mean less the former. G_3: -1.9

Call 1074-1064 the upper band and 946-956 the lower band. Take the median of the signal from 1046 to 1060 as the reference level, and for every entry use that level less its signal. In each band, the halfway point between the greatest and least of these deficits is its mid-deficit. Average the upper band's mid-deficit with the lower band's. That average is 5.4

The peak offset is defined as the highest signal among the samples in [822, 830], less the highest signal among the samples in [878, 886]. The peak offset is 4.1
